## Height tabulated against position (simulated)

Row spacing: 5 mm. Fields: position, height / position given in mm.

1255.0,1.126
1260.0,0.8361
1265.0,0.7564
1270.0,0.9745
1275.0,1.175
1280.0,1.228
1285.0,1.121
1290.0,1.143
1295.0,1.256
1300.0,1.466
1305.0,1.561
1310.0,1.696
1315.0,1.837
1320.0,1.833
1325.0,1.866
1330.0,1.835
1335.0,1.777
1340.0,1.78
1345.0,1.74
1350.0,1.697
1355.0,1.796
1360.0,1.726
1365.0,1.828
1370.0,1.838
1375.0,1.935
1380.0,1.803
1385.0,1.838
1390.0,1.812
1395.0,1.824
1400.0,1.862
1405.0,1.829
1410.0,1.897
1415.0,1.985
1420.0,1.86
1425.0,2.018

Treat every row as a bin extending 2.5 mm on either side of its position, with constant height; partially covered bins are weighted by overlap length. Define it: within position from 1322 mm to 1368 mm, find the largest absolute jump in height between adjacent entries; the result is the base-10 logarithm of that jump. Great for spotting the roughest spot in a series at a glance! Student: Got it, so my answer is -0.99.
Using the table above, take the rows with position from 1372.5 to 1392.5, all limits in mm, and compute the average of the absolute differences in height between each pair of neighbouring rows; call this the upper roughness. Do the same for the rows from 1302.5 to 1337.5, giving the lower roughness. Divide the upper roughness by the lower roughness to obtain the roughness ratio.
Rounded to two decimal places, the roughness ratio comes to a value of 0.96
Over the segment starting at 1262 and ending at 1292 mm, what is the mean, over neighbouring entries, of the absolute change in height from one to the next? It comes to 0.12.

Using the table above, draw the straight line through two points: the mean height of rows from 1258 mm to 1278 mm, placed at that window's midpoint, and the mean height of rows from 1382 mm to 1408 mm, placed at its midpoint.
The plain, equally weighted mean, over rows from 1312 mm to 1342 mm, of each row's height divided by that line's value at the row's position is 1.34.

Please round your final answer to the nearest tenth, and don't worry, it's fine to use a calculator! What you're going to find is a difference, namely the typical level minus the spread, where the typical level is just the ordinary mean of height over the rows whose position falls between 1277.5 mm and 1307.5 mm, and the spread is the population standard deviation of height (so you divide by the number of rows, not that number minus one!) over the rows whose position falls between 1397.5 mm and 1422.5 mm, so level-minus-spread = 1.2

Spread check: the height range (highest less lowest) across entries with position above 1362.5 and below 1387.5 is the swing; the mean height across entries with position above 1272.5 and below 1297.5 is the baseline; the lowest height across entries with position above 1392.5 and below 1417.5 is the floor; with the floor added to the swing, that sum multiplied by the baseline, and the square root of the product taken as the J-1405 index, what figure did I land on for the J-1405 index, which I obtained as 1.52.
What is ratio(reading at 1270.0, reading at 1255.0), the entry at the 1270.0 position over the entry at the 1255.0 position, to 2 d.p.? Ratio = 0.87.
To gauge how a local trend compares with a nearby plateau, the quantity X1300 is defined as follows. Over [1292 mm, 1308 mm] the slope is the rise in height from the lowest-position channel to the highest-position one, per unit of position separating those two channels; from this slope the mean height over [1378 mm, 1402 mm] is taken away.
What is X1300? -1.80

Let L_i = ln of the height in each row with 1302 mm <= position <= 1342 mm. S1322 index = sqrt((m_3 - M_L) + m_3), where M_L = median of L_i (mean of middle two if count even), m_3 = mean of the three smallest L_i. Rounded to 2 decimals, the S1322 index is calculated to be 0.66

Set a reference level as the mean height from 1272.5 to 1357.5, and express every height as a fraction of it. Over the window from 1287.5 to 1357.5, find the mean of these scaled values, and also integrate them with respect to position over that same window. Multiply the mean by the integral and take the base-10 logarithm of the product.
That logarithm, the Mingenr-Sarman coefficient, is 1.9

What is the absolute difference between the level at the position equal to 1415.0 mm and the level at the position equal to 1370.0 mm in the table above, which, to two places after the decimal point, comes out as 0.15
